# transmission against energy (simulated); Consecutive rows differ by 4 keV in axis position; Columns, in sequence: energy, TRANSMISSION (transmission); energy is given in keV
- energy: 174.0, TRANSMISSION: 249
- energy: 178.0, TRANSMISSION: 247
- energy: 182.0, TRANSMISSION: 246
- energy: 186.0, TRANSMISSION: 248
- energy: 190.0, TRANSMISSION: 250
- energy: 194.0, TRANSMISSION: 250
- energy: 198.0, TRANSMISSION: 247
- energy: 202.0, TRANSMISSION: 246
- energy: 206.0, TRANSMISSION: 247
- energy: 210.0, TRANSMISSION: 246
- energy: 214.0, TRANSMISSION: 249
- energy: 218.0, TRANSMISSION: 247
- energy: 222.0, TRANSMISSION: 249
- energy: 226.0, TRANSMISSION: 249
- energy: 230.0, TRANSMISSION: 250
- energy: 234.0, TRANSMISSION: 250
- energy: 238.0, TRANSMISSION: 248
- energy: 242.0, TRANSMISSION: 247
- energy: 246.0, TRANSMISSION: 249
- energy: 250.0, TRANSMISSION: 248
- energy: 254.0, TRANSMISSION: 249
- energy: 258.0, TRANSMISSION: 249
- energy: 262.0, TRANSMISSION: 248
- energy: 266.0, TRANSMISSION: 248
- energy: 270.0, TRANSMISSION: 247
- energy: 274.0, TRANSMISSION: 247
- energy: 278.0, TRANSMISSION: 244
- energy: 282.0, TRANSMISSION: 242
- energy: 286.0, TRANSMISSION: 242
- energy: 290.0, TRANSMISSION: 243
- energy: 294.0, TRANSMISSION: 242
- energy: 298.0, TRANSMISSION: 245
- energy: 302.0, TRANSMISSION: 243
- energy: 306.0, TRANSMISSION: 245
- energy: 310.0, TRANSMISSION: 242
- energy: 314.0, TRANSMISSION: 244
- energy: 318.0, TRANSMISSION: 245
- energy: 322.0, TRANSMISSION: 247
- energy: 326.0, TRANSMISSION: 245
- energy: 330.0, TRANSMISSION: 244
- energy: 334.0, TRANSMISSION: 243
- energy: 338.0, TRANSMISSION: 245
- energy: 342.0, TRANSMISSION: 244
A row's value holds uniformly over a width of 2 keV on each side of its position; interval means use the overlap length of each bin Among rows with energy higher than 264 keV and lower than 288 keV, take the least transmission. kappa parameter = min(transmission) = 242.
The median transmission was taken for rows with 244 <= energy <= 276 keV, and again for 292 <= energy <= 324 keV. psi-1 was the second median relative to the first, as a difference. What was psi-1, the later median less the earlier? -3.5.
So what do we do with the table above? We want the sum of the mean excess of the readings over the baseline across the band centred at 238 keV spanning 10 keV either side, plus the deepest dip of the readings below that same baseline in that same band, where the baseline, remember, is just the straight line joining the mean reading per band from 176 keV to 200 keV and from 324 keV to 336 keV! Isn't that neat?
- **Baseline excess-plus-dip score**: 1.7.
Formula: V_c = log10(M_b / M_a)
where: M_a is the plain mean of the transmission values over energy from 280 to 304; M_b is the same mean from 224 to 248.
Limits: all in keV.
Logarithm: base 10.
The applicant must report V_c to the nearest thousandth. 0.011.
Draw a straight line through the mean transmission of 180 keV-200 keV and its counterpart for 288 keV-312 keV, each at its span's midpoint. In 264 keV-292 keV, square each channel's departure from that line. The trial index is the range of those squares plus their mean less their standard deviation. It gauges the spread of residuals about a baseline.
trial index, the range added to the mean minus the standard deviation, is 11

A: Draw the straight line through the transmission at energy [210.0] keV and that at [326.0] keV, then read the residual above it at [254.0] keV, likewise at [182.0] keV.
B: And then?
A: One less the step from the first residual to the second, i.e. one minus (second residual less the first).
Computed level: 5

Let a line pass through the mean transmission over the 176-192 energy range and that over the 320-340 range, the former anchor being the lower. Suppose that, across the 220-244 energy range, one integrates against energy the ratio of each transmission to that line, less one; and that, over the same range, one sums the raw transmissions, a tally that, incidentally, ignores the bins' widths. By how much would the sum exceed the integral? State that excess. 1493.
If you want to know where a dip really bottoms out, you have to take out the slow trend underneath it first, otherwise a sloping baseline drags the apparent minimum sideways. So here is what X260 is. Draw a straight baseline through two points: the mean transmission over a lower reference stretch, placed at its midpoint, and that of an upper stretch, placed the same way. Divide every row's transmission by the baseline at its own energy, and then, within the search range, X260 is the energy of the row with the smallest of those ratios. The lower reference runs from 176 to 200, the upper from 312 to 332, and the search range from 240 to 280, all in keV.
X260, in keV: 278.0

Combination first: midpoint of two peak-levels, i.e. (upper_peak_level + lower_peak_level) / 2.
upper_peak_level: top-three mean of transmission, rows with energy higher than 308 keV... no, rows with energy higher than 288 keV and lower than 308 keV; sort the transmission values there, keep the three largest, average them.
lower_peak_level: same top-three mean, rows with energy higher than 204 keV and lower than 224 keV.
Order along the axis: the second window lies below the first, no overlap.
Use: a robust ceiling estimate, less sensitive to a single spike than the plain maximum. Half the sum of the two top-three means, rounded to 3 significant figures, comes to 246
